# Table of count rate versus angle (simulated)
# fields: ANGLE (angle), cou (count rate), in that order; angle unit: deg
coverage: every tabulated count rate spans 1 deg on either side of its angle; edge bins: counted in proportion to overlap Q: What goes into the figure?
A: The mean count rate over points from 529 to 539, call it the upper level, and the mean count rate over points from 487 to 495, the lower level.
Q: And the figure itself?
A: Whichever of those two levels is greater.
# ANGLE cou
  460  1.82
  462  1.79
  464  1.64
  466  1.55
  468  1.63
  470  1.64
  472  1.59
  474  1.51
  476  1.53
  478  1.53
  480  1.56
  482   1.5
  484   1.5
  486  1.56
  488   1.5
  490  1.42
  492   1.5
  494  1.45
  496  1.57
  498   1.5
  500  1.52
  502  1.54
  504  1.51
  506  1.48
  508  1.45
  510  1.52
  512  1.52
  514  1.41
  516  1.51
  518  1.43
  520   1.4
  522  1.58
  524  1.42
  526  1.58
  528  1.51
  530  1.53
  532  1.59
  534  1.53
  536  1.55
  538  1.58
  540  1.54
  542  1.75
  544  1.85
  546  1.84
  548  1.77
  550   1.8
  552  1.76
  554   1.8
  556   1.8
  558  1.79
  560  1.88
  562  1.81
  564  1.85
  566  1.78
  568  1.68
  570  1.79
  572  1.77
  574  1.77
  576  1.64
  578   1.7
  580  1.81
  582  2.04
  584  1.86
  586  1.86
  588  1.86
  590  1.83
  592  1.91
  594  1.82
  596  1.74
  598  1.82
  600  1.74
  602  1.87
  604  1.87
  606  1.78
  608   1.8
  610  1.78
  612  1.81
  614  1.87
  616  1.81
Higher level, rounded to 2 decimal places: 1.56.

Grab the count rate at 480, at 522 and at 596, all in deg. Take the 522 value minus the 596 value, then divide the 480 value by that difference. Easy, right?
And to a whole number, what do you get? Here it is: -10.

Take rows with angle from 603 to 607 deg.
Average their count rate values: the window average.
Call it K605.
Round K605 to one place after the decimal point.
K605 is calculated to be 1.8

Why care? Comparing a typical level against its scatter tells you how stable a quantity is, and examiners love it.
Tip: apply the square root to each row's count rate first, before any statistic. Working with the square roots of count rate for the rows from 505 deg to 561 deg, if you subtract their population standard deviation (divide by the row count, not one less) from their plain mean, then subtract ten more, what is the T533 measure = -8.79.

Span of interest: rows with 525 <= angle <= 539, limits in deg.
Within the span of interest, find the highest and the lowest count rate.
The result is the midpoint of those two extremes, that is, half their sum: 1.55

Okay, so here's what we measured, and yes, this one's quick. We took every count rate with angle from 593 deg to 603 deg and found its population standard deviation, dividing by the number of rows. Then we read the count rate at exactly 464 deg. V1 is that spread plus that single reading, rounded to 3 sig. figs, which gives 1.69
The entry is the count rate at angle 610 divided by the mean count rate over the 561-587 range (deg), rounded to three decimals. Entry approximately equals 0.991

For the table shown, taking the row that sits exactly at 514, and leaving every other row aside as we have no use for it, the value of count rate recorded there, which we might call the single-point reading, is 1.41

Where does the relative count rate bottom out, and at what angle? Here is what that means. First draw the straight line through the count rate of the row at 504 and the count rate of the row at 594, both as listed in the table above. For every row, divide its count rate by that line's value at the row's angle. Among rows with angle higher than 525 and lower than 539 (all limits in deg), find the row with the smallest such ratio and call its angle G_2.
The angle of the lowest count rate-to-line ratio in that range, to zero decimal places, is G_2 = 528 deg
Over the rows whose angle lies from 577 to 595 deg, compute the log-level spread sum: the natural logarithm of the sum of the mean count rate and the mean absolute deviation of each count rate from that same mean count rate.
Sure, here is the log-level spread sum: 0.648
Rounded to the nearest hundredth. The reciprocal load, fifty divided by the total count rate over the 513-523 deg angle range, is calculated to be 6.82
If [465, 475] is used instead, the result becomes 6.31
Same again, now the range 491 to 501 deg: 6.63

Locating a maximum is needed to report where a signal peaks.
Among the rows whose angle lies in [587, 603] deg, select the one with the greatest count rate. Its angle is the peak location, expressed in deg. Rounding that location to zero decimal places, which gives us 592 deg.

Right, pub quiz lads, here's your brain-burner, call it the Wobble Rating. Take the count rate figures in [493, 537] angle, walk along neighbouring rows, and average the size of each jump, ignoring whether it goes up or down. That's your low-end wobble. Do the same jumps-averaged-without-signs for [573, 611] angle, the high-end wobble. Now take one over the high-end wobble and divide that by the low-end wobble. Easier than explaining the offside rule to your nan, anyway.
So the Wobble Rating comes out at 186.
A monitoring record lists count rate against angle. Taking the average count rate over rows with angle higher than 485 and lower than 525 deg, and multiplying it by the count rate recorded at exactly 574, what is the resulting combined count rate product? 2.6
